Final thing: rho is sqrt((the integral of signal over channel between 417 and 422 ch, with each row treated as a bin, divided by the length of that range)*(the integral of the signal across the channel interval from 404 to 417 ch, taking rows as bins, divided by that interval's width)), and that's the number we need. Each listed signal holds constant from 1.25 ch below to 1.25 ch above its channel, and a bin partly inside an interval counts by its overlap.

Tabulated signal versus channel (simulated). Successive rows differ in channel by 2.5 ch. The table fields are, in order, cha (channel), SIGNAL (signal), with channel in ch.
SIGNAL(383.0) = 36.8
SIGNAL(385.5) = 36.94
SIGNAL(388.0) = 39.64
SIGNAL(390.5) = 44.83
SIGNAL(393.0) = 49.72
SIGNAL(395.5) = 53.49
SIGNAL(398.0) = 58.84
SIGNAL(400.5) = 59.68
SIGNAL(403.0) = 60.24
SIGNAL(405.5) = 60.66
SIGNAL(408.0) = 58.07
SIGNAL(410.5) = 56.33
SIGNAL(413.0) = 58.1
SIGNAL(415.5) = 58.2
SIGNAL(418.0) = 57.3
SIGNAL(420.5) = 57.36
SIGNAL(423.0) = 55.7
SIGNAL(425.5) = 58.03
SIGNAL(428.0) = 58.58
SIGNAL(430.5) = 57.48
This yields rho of 57.8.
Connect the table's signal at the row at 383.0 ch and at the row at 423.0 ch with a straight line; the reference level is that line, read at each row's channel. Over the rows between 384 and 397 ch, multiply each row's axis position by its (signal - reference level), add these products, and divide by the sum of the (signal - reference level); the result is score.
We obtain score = 393.9 ch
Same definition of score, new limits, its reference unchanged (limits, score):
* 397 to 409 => 402.5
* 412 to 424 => 415.8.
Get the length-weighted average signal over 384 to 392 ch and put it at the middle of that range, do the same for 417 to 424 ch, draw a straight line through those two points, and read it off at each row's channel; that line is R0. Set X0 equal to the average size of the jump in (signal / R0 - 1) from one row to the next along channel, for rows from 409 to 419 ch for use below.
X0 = 0.024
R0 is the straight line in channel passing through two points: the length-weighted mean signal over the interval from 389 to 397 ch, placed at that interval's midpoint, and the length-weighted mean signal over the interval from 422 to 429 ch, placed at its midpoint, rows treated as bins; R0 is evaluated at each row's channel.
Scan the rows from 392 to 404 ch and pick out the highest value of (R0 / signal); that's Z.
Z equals 0.99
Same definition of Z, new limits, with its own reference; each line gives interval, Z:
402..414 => 0.95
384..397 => 1.28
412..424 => 1.02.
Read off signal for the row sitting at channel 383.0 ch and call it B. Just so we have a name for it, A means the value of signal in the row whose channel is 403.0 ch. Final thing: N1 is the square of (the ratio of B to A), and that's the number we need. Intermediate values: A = 60.24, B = 36.8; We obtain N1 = 0.37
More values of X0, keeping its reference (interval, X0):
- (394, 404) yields 0.041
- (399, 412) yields 0.047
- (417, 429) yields 0.025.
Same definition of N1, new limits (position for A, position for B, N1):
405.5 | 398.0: 0.94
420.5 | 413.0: 1.03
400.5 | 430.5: 0.93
